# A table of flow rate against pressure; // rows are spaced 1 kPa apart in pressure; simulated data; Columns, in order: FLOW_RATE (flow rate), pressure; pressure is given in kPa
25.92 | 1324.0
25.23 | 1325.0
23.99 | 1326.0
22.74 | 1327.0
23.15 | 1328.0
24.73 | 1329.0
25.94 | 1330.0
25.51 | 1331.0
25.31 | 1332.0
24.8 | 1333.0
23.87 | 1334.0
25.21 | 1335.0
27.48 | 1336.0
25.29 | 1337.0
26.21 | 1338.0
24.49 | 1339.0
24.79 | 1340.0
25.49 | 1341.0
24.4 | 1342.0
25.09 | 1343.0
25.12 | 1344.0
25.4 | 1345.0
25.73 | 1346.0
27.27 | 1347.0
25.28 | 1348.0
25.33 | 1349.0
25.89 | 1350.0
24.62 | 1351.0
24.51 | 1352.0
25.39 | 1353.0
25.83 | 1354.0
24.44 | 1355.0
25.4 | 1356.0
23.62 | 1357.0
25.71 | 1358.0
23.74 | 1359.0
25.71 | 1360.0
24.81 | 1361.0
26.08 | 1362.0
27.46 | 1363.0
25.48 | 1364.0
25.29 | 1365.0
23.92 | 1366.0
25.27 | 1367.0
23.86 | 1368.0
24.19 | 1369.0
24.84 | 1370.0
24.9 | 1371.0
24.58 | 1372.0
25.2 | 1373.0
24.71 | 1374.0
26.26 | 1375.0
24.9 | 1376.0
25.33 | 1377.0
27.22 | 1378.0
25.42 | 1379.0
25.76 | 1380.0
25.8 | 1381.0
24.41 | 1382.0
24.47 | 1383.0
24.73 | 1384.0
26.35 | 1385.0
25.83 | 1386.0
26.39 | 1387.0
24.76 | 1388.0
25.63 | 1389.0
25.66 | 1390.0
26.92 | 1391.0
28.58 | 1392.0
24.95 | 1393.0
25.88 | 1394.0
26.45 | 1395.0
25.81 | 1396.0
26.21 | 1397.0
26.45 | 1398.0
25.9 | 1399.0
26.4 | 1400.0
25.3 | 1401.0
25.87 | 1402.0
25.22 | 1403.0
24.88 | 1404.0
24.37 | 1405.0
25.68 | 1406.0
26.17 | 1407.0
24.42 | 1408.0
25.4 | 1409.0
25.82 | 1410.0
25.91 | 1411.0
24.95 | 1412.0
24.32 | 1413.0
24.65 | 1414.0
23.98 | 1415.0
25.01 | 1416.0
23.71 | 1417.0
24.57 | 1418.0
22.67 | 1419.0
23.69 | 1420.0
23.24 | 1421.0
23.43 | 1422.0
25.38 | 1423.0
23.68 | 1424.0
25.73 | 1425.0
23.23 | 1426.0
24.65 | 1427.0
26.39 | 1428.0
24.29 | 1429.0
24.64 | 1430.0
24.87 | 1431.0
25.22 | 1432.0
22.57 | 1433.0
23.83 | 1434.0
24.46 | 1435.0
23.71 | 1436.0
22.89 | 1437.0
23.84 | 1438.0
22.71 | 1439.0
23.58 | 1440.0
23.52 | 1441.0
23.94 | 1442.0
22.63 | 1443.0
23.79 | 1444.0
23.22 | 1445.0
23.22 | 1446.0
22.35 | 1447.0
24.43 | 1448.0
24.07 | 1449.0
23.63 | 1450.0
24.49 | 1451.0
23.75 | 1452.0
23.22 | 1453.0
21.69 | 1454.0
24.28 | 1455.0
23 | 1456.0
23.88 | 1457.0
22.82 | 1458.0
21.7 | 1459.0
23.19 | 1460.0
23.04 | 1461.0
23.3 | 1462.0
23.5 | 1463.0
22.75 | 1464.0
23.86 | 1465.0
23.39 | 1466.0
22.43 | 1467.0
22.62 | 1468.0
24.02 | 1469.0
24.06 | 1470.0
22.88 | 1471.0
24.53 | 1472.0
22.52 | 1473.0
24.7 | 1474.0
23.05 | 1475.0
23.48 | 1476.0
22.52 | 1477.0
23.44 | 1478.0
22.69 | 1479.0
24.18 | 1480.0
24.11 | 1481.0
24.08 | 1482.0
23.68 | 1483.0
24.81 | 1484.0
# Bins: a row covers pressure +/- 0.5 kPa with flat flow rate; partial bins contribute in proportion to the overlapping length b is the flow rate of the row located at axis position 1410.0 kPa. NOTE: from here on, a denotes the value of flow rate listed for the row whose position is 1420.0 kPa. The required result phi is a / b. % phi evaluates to 0.92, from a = 23.69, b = 25.82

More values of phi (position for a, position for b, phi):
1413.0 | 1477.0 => 1.08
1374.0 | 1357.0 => 1.05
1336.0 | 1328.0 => 1.19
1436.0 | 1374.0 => 0.96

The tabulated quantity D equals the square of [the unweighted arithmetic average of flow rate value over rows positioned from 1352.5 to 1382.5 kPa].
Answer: 634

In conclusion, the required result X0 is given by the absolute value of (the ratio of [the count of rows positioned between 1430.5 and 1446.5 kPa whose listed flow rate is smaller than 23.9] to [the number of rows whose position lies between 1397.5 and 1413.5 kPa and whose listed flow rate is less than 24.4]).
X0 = 6.0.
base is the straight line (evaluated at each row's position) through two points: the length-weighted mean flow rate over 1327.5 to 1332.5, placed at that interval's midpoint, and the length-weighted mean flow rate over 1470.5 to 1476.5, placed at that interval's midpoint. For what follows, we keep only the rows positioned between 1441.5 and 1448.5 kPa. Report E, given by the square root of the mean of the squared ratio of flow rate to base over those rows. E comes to 0.98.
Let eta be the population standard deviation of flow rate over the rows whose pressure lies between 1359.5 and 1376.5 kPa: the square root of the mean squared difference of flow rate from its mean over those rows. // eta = 0.87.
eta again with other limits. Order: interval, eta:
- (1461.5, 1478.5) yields 0.68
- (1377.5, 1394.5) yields 1.04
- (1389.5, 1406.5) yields 0.92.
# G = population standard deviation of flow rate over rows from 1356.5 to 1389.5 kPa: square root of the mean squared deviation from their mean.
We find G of 0.9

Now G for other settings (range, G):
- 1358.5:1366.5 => 1.1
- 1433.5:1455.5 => 0.7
